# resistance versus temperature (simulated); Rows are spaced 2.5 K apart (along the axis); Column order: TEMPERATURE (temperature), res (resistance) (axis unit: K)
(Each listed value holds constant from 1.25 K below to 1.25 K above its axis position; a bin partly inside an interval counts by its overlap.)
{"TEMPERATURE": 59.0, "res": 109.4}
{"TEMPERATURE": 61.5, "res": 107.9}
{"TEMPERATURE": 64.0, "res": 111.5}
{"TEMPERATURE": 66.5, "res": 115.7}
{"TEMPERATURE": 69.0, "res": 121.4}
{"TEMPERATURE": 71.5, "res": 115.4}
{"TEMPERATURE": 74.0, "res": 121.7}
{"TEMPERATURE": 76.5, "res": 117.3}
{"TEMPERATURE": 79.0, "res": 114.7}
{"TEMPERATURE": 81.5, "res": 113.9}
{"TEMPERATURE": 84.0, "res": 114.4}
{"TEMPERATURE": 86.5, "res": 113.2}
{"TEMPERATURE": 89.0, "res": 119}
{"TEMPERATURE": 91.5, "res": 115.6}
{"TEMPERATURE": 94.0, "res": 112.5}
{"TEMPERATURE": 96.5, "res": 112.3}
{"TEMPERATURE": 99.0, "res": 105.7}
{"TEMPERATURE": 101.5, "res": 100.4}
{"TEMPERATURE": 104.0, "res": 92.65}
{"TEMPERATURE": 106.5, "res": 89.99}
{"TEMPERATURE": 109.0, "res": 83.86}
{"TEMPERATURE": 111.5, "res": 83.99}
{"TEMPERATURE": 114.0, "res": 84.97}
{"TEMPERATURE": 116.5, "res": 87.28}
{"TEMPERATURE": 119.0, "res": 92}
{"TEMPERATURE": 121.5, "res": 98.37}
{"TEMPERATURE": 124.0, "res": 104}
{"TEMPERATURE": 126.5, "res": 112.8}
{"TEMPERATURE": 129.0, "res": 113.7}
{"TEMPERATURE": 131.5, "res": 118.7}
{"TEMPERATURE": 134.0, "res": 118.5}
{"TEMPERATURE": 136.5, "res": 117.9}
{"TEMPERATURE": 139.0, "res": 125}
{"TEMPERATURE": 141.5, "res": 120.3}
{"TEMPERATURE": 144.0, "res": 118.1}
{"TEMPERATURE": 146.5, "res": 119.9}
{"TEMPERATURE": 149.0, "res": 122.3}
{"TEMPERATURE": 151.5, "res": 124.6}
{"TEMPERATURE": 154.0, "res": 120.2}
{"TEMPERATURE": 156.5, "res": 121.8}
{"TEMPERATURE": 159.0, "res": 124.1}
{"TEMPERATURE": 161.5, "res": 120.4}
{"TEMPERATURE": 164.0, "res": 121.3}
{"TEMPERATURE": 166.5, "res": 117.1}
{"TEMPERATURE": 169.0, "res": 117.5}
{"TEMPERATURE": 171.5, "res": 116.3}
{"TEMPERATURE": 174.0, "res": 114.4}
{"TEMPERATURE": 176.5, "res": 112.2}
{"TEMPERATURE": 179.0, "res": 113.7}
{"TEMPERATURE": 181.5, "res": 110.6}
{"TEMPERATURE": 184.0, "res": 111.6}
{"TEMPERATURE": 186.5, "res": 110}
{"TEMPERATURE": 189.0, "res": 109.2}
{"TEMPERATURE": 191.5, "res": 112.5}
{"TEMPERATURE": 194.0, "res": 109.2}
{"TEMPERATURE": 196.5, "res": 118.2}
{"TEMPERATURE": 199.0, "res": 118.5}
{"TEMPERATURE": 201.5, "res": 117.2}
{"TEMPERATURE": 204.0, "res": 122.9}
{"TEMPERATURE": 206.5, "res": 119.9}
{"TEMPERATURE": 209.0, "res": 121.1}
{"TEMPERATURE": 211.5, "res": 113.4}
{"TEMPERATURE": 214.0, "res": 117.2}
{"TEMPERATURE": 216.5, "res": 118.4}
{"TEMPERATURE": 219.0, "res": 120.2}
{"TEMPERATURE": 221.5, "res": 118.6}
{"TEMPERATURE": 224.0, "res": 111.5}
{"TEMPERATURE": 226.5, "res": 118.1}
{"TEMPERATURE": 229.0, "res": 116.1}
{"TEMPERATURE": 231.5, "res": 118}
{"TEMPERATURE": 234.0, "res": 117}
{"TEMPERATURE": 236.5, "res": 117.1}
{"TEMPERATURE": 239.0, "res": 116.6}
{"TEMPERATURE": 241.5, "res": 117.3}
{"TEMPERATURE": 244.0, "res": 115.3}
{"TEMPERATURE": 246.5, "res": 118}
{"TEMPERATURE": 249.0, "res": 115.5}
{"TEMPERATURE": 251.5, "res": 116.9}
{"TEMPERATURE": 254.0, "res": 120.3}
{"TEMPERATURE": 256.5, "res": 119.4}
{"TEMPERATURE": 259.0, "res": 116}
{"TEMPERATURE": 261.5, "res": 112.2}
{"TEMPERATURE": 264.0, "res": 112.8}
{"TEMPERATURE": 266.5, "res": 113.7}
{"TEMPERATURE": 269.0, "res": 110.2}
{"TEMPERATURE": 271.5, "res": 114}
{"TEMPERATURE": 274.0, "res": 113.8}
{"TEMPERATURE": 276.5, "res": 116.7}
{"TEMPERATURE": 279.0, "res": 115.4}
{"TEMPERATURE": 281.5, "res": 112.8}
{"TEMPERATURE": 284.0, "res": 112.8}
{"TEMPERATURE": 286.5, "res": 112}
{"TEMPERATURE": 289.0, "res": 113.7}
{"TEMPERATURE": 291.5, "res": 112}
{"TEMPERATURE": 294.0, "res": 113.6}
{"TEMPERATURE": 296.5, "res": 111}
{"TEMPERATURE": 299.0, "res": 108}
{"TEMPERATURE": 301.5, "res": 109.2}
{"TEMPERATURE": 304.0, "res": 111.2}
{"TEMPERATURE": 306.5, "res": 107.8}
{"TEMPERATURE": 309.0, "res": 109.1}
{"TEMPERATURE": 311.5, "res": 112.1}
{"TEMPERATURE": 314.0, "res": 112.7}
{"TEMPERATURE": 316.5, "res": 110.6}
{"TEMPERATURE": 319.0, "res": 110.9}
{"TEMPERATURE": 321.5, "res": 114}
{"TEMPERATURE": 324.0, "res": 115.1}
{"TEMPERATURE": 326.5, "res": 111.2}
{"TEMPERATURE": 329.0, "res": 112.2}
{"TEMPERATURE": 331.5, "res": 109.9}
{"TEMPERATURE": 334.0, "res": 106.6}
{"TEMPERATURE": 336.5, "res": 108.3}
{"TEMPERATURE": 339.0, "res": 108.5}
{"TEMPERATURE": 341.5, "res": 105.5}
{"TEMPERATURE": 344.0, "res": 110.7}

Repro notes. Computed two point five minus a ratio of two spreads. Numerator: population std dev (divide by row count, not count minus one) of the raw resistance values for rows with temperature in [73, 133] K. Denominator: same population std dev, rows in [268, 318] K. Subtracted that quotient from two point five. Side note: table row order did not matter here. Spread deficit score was -2.9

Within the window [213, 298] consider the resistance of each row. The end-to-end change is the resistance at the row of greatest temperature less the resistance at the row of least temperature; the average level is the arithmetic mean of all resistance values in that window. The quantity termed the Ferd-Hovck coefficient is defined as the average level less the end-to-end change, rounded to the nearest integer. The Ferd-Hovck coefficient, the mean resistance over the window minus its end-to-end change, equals 122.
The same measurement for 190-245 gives 114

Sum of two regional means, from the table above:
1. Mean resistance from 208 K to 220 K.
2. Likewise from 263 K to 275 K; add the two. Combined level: 231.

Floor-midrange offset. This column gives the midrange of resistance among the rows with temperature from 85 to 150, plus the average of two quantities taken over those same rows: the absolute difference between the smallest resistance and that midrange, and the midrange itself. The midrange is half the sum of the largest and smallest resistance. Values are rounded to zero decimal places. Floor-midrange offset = 167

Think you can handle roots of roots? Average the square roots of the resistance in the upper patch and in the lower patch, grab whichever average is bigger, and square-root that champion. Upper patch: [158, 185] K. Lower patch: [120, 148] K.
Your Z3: 3.28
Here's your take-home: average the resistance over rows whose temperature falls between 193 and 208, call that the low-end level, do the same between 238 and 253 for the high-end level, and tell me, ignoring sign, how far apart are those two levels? 1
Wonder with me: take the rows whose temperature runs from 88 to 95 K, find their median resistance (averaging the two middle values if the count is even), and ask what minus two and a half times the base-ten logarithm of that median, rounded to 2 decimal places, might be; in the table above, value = -5.16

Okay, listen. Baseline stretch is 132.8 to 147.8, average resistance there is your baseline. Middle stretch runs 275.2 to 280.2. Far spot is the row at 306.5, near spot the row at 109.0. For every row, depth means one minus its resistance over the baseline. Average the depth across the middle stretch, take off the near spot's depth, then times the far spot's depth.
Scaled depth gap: -0.027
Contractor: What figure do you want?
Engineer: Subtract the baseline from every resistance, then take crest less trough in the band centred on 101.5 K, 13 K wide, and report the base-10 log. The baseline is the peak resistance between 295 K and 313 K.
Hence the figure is 1.3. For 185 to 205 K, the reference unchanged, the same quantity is 1.1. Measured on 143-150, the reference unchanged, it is 0.6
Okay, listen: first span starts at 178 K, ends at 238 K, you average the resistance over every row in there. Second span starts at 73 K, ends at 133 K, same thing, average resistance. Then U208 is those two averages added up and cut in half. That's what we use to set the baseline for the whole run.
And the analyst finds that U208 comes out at 110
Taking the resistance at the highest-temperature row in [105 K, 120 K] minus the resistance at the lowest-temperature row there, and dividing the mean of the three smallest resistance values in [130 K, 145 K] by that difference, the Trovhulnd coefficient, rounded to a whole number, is 59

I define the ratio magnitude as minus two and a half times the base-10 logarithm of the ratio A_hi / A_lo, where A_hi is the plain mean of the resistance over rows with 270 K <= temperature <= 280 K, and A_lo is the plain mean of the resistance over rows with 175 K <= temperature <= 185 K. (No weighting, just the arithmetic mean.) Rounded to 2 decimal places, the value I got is -0.03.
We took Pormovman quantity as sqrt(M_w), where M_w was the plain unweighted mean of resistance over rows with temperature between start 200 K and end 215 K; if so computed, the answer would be 10.89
